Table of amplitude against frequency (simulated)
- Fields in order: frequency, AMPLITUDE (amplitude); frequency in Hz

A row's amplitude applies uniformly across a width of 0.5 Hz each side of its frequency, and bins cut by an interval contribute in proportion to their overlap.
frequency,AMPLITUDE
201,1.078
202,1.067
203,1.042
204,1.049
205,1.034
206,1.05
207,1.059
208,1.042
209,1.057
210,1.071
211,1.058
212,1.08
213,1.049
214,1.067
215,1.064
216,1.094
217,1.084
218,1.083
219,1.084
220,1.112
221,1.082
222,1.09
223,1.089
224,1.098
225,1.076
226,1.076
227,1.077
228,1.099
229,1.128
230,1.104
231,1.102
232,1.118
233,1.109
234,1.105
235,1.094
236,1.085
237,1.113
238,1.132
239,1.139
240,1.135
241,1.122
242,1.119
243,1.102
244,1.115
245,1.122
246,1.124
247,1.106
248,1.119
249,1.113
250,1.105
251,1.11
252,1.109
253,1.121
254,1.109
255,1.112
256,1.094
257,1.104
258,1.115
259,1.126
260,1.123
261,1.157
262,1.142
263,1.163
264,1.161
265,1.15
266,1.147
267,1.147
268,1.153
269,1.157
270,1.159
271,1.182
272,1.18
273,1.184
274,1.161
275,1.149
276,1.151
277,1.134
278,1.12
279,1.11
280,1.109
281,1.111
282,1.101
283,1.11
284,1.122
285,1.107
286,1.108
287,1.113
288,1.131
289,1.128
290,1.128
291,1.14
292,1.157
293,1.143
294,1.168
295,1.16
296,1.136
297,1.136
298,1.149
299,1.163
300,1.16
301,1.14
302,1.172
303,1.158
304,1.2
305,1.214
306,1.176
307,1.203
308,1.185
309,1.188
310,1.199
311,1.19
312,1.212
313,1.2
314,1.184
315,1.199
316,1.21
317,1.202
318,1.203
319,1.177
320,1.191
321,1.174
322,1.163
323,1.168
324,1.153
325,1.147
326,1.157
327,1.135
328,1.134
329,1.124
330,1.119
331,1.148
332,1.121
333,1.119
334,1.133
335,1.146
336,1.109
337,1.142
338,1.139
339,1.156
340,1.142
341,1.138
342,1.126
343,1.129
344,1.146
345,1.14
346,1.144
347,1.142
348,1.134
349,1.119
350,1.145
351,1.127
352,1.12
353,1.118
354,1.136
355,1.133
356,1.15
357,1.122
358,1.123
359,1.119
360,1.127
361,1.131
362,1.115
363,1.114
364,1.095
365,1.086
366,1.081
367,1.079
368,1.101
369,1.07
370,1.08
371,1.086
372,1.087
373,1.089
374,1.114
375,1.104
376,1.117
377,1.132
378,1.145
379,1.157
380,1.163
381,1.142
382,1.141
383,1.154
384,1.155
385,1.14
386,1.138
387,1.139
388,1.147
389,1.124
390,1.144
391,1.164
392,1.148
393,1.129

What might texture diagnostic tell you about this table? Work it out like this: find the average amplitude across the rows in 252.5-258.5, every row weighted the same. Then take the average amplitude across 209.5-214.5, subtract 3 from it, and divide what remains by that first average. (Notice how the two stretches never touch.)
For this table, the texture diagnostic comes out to -1.74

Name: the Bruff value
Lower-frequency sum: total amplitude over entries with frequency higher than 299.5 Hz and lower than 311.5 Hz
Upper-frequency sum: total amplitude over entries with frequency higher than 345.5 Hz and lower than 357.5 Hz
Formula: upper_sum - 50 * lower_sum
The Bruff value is -696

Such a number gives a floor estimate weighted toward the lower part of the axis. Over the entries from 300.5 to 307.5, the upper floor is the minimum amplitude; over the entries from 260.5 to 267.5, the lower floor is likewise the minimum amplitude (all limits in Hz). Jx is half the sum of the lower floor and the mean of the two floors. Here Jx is 1.14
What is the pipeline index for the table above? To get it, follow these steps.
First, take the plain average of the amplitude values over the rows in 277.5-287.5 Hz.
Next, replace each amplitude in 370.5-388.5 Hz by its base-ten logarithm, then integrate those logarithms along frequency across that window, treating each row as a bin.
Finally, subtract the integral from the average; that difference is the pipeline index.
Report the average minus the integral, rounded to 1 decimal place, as 0.2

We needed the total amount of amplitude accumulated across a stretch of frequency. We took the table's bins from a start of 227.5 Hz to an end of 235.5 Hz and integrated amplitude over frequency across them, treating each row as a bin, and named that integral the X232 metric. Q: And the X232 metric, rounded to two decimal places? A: 8.86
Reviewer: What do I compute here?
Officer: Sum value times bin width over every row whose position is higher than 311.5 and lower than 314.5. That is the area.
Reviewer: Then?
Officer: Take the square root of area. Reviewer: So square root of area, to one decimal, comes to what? 1.9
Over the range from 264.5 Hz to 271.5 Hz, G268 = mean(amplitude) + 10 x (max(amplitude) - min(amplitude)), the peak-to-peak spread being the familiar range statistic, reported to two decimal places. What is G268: 1.51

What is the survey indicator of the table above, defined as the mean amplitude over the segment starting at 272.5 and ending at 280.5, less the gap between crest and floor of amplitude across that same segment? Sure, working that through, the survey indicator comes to 1.06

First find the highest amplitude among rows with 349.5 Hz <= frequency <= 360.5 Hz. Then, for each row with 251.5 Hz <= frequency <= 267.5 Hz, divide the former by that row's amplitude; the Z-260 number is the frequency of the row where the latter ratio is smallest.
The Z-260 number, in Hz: 263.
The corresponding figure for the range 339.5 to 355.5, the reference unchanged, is 344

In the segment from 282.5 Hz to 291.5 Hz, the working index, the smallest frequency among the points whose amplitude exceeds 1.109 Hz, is 283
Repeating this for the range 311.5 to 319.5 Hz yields 312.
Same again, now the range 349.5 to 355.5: 350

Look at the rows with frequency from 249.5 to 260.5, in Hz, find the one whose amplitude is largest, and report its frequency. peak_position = 259 Hz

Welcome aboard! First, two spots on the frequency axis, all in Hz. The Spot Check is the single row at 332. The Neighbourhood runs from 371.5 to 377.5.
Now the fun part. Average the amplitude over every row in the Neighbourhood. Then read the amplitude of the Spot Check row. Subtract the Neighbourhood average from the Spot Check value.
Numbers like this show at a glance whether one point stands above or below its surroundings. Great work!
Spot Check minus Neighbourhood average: 0.014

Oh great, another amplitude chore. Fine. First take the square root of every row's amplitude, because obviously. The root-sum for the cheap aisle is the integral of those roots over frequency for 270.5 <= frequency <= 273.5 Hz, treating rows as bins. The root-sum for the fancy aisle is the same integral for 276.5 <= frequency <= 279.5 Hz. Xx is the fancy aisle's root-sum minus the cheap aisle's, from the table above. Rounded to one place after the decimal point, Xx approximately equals -0.1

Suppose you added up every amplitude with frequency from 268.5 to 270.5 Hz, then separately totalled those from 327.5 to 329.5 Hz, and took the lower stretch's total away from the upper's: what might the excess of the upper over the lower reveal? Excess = -0.06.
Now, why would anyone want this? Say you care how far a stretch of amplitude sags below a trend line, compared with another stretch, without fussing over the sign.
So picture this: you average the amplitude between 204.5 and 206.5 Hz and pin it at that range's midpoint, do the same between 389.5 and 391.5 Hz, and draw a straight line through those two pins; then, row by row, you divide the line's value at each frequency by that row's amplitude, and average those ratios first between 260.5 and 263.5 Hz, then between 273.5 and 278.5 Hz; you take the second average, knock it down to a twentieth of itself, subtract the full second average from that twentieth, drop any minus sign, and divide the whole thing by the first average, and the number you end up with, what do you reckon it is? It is 0.97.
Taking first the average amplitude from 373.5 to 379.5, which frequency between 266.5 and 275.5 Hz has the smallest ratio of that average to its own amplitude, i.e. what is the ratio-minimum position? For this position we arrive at 273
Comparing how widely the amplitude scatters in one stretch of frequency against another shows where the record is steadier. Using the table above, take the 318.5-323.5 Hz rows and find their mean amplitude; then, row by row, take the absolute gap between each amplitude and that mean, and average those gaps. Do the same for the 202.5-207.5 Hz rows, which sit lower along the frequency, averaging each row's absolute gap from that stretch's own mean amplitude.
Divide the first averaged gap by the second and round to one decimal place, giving 1.1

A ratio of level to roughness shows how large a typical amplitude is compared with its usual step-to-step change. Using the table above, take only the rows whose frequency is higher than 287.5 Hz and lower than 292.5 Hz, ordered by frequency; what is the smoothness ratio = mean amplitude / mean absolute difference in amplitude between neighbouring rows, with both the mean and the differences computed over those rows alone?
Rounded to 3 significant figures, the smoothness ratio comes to 142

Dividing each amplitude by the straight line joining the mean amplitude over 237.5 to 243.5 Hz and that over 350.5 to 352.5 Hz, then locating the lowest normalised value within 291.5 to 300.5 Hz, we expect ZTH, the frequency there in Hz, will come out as 296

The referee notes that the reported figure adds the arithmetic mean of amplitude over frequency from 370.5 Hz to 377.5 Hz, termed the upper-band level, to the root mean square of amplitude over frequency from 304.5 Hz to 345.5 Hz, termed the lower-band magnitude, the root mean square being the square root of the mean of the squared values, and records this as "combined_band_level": 2.27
